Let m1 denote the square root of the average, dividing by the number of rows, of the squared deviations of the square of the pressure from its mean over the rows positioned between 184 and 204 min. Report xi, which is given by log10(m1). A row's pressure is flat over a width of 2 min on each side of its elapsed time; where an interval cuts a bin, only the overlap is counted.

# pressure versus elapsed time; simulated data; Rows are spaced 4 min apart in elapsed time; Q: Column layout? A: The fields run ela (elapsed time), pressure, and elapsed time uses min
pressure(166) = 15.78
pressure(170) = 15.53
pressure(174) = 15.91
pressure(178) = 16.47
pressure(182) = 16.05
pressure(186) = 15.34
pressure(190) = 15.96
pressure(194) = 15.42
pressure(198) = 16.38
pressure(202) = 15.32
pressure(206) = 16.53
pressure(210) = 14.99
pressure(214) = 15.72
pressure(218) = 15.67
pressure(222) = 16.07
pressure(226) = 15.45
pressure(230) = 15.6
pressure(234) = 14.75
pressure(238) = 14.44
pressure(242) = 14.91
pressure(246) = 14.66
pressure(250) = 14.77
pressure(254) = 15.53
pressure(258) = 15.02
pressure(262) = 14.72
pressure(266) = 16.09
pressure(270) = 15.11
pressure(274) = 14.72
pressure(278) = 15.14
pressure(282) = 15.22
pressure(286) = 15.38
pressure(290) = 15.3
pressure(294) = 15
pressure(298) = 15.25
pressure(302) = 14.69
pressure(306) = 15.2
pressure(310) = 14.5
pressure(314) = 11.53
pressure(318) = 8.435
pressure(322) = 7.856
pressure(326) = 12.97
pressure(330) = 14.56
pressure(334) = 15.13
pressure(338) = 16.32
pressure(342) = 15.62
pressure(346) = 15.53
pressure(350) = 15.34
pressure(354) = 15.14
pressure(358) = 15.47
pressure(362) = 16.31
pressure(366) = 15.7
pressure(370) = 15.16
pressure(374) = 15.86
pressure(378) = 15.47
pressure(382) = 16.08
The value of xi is 1.12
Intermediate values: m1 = 13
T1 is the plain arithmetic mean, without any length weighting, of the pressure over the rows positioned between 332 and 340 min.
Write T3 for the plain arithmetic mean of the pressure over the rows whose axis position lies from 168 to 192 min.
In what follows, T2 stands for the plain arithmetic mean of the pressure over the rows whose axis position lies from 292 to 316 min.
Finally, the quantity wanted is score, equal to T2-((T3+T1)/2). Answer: -1.4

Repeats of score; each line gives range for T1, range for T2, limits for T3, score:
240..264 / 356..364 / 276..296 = 0.8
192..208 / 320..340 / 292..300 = -2.2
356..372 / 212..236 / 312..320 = 2.7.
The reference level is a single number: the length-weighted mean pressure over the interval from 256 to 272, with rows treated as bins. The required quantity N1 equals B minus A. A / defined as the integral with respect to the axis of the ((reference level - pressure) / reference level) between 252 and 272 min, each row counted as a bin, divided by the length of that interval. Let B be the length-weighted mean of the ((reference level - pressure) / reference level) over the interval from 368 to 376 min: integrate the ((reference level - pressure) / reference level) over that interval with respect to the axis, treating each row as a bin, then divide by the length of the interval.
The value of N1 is -0.01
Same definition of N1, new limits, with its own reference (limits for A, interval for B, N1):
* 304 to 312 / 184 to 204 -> -0.05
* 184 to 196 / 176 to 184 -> -0.05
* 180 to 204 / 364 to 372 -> 0.02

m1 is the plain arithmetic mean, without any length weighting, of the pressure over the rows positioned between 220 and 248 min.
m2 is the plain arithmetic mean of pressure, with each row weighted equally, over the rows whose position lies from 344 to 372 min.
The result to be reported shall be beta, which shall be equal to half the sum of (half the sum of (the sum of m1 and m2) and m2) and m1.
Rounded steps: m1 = 15.1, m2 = 15.5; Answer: 19.1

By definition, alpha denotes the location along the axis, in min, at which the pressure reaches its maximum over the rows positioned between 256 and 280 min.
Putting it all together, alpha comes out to 266 min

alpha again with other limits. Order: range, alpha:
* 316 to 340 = 338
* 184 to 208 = 206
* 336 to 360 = 338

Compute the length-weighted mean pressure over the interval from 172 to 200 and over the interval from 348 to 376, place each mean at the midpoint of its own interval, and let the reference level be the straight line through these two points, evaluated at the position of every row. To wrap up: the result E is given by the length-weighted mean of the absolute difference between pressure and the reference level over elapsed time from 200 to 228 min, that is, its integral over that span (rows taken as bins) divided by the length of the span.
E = 0.4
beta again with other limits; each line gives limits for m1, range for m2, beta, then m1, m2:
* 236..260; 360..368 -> 19.2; 14.9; 16.0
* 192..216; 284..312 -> 19.3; 15.7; 15.0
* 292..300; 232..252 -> 18.7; 15.1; 14.7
